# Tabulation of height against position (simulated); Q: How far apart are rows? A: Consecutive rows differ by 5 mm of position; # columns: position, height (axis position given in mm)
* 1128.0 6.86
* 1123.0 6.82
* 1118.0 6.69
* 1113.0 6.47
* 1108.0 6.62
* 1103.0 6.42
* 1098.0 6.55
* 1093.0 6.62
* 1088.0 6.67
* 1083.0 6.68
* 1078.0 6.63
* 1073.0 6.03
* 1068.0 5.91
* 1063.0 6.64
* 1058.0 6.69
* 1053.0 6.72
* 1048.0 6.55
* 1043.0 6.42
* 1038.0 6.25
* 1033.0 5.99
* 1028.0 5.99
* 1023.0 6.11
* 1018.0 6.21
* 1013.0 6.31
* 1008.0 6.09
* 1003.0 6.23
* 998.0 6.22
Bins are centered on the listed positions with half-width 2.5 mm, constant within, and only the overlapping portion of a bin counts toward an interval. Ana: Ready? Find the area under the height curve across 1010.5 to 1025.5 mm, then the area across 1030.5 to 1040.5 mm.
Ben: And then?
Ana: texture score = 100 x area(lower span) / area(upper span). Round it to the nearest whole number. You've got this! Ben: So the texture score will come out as 152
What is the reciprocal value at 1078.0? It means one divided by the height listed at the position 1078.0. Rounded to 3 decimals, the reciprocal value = 0.151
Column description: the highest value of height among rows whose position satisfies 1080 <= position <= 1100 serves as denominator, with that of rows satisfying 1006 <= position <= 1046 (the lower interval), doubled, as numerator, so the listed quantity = 1.92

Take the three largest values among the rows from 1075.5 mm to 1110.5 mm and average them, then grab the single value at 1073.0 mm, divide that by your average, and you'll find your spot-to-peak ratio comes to 0.905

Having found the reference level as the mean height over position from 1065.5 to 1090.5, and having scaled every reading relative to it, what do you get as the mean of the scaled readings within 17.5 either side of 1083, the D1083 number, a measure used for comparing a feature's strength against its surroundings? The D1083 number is 1.01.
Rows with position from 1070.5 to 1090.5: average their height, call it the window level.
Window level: 6.50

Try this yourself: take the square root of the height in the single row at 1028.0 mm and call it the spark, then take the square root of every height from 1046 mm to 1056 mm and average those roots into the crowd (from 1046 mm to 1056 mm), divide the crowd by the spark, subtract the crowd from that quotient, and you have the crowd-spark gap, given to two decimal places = -1.52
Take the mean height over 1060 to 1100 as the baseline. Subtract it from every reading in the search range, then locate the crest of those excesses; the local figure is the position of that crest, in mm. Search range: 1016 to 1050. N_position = 1048.0 mm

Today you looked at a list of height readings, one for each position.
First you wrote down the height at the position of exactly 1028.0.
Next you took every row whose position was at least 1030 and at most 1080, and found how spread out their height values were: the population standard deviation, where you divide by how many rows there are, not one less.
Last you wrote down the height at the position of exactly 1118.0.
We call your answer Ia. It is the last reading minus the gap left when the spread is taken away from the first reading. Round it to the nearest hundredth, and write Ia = 1.00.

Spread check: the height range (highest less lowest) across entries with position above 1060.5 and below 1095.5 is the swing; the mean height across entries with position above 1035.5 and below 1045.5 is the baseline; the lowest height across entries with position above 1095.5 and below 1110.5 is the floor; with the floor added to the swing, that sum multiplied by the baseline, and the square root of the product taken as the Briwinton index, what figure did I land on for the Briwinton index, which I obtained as 6.75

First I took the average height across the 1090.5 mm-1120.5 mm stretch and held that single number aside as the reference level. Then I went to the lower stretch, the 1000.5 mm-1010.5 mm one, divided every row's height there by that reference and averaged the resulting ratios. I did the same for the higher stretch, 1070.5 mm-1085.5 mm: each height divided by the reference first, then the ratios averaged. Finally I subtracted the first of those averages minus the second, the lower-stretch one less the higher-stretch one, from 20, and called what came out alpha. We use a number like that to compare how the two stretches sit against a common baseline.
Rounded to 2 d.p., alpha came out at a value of 20.04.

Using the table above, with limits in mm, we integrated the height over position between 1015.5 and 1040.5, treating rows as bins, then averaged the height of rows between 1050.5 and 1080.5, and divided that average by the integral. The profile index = 0.042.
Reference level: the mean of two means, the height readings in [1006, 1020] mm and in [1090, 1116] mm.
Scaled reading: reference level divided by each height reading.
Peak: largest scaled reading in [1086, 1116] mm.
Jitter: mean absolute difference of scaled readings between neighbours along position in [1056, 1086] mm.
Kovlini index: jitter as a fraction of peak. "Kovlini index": 0.0504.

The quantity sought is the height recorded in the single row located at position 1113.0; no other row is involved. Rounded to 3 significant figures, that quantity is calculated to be 6.47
